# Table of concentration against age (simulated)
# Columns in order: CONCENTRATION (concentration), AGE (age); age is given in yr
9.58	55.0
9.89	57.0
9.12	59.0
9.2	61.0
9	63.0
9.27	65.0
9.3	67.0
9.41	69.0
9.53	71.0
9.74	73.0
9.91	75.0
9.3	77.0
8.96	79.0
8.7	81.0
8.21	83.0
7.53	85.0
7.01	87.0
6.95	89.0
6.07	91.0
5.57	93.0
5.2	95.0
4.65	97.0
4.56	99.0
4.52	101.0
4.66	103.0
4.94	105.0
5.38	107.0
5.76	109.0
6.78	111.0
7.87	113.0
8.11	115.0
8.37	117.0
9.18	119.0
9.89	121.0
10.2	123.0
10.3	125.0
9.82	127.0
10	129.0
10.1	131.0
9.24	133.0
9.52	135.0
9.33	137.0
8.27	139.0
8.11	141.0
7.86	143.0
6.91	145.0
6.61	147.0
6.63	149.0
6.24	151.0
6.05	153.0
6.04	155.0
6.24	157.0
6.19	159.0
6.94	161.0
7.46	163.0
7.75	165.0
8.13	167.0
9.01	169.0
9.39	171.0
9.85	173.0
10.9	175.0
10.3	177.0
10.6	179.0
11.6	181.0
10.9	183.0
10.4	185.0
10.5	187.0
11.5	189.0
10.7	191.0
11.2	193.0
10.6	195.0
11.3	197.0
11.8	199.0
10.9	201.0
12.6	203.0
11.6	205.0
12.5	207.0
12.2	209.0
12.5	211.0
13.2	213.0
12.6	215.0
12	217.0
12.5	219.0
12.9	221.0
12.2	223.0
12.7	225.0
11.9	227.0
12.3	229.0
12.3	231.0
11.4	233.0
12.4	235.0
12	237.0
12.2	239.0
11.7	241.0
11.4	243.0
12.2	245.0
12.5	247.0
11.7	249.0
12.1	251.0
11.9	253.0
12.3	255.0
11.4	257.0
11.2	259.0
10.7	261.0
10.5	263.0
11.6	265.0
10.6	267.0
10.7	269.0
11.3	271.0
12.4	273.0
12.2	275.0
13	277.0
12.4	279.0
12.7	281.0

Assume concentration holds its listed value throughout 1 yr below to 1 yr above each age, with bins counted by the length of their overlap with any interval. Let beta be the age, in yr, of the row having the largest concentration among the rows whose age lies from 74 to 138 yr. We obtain 125.0 yr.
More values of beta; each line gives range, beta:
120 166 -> 125.0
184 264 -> 213.0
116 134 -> 125.0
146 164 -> 163.0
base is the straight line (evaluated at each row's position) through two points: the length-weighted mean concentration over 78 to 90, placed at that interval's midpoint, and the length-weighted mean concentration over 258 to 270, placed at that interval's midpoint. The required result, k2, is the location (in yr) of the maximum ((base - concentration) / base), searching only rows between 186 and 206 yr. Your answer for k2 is 195.0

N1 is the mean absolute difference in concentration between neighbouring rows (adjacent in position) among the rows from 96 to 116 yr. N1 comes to 0.413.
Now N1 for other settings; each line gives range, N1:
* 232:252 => 0.522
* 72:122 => 0.455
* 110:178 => 0.439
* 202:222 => 0.589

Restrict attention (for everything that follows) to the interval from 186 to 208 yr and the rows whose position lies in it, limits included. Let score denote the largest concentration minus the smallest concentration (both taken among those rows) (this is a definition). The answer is 2.1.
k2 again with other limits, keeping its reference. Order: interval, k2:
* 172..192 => 173.0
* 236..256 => 243.0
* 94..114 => 101.0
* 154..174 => 155.0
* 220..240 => 233.0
